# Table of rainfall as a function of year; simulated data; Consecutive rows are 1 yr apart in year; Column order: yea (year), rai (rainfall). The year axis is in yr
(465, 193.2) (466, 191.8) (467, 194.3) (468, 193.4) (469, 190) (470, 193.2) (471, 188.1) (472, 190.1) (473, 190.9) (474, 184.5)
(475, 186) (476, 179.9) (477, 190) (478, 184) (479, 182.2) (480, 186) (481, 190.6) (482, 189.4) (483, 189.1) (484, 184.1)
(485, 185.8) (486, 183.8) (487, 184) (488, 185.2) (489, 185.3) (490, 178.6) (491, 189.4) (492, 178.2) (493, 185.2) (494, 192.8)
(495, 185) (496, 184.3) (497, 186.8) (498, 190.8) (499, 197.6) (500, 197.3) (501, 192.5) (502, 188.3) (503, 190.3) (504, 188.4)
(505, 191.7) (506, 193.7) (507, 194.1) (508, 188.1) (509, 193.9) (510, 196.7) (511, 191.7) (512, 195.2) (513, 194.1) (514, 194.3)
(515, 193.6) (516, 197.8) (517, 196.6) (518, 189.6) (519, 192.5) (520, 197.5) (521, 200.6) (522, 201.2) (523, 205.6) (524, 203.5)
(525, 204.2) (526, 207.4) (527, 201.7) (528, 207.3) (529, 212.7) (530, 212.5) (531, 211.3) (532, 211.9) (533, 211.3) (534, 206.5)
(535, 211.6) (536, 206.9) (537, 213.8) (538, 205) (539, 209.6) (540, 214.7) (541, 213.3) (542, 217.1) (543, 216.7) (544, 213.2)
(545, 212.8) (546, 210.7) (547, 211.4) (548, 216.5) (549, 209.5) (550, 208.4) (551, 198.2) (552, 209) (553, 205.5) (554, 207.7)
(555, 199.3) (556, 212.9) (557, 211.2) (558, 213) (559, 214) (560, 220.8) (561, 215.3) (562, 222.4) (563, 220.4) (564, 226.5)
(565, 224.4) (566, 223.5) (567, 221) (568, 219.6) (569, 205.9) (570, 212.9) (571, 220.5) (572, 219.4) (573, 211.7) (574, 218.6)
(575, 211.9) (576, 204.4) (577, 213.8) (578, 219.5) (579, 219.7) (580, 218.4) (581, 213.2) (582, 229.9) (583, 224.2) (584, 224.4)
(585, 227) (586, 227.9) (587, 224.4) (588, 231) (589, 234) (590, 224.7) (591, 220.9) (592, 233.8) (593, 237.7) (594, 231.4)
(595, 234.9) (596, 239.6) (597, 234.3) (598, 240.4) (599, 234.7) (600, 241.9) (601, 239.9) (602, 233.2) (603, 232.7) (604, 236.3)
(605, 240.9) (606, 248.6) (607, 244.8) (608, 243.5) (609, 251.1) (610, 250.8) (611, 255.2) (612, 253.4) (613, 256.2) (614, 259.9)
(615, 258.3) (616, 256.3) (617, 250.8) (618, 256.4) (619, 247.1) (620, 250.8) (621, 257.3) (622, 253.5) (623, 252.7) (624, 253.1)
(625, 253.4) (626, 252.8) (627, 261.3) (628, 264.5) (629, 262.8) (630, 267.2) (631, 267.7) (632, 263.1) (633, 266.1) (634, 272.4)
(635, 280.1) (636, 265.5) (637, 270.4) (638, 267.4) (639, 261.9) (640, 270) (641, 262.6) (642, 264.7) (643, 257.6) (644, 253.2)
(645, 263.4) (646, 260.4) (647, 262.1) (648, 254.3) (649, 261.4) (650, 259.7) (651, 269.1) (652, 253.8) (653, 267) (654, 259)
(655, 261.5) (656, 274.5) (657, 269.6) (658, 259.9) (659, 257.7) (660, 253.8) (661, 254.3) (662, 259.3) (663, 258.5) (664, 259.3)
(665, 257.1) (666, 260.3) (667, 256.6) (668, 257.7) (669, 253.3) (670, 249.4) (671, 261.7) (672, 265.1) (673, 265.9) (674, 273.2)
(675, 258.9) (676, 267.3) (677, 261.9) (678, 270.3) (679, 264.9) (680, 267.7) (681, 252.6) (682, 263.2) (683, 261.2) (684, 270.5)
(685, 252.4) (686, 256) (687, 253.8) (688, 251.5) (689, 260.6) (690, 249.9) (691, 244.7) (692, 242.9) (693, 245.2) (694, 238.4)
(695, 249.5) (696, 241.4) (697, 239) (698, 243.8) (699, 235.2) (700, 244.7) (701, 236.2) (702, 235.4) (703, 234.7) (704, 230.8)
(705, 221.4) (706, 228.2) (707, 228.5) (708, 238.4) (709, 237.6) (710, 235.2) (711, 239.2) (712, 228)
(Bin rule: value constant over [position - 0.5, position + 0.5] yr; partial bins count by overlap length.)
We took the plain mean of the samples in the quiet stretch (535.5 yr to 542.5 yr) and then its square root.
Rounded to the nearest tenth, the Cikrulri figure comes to 14.5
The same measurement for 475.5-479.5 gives 13.6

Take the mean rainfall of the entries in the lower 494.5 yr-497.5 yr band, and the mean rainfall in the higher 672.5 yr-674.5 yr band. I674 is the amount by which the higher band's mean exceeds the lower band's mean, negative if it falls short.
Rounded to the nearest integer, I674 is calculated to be 84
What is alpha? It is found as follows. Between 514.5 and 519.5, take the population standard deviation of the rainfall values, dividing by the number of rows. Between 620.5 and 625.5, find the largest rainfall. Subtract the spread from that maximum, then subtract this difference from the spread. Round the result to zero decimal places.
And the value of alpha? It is -251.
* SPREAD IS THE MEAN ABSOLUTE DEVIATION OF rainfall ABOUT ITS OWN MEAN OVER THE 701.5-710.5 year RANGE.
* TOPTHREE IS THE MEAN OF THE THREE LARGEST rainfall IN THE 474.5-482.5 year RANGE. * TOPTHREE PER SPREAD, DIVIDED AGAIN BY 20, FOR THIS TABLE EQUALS 2.1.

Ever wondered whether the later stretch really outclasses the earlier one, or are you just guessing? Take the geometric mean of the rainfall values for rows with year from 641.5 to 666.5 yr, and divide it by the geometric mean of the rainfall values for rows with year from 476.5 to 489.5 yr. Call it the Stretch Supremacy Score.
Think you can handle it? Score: 1.40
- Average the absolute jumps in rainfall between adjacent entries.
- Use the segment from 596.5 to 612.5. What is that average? 4.2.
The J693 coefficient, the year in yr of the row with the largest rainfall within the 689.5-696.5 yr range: 690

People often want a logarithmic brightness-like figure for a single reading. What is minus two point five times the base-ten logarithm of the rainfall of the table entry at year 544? -5.82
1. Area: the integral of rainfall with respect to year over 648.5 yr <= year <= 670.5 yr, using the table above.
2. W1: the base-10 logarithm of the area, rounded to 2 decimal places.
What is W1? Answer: 3.76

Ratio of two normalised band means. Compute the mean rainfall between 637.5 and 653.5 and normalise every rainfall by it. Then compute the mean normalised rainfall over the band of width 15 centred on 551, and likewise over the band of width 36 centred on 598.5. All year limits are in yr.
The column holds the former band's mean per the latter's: 0.879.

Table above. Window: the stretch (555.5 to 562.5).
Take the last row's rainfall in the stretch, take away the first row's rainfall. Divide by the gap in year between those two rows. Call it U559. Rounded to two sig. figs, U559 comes 1.6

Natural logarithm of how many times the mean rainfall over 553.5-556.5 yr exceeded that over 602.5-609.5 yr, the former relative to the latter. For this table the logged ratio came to -0.16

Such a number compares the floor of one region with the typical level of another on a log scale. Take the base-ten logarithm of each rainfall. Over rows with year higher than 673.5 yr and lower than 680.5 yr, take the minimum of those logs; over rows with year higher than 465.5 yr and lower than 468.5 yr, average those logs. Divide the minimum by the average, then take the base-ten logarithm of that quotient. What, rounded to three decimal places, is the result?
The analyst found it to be 0.024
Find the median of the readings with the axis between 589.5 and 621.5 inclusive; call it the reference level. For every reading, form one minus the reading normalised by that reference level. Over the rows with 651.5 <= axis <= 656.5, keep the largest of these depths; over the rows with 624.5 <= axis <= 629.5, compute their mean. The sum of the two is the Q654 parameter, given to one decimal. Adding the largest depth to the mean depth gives -0.1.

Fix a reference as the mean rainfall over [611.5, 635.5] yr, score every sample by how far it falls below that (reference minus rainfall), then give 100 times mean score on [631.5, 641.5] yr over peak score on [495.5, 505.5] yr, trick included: -12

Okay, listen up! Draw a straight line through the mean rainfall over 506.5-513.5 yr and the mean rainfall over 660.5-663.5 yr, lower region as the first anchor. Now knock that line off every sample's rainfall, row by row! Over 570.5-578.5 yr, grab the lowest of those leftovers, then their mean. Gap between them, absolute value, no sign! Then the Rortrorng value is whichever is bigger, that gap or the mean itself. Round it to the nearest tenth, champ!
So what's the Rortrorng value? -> 11.2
